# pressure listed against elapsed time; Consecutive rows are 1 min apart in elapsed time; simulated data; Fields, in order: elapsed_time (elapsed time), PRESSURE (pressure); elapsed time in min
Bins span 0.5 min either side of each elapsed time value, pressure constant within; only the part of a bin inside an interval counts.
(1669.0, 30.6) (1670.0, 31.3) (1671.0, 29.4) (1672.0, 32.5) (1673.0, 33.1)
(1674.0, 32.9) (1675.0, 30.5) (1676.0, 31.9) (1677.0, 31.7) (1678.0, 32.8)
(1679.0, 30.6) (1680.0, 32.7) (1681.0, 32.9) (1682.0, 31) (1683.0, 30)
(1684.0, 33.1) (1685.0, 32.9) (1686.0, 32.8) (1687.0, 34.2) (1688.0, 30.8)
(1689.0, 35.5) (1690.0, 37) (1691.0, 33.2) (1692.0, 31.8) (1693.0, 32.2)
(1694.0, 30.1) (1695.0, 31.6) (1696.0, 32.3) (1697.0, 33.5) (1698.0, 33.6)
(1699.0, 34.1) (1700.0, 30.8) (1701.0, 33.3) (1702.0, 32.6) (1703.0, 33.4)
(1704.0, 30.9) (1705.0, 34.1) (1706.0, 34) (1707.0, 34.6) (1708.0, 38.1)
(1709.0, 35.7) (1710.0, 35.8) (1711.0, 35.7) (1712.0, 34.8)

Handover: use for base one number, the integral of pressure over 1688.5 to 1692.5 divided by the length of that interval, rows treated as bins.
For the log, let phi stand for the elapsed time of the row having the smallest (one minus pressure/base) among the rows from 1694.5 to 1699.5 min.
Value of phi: 1699.0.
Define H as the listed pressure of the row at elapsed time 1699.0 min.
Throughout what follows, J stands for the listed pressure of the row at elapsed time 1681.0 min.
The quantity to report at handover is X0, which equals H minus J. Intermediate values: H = 34.1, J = 32.9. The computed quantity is 1.2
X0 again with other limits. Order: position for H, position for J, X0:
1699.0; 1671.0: 4.7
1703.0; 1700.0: 2.6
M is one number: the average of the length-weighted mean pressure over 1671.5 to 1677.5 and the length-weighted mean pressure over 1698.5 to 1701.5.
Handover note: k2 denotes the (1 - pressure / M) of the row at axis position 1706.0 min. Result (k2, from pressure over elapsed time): -0.049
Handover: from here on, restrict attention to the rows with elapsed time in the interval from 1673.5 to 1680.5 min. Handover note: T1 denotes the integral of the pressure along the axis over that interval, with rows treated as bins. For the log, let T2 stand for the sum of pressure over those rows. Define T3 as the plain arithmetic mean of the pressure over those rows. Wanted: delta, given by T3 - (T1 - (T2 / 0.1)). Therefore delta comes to 2040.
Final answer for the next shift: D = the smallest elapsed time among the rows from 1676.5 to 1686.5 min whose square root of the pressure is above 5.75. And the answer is 1684.0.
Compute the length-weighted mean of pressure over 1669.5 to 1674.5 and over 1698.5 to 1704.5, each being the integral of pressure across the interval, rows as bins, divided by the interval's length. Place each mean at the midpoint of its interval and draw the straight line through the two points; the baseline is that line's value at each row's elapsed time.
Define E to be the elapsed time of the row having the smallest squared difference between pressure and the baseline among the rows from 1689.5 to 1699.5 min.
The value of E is 1696.0 min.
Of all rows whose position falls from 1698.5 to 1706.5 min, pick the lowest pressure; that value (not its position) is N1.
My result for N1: 30.8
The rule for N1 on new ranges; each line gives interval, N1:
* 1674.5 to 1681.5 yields 30.5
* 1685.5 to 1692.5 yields 30.8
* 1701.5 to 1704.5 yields 30.9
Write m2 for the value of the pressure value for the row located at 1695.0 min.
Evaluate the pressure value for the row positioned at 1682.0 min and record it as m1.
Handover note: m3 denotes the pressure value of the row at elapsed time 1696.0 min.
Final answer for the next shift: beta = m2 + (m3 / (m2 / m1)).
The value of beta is 63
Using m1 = 31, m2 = 31.6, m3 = 32.3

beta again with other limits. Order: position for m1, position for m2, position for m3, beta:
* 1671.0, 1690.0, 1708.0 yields 67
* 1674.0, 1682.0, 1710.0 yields 69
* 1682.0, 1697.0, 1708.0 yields 69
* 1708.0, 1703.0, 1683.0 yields 68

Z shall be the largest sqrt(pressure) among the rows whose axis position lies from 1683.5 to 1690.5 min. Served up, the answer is 6.1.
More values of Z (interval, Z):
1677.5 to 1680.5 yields 5.7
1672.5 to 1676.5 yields 5.8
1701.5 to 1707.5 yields 5.9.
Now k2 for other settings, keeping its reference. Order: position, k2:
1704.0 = 0.047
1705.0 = -0.052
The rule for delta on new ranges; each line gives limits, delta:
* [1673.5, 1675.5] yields 602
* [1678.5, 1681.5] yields 898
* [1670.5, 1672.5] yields 588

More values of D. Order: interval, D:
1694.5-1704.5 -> 1697.0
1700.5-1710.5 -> 1701.0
